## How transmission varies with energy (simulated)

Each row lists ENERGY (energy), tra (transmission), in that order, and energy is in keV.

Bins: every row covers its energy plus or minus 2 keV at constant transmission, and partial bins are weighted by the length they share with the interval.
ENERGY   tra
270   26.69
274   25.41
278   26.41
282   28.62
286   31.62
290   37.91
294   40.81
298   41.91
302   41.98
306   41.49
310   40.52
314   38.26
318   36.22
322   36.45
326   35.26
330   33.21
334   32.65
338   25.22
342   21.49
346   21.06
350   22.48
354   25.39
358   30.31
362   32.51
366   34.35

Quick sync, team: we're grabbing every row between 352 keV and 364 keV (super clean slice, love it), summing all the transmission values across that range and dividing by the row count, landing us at 29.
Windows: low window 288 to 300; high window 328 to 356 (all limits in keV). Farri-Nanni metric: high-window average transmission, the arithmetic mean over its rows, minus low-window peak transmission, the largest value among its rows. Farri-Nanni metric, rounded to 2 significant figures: -16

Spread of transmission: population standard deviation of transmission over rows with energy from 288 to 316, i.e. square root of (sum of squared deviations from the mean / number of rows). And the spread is 1.6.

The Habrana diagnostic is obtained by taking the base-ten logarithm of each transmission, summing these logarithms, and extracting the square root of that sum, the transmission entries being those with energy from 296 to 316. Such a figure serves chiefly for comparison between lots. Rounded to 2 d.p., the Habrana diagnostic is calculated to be 2.84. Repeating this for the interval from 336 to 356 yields 2.61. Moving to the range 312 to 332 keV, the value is 2.79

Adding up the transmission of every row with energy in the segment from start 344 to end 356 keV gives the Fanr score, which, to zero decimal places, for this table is 69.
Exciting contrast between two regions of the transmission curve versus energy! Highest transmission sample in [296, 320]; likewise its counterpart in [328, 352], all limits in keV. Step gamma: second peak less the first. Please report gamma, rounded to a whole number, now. -9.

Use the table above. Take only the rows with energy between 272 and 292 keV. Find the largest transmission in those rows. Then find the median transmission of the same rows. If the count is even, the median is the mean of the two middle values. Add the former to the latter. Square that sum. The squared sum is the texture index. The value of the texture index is 4426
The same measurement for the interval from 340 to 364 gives 3186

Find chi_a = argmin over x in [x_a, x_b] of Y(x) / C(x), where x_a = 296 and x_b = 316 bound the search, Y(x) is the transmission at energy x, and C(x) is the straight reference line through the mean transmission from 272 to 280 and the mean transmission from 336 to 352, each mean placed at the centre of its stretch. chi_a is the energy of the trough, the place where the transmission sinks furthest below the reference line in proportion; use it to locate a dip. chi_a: 314 keV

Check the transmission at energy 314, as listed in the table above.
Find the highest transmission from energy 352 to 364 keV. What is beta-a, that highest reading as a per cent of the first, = 85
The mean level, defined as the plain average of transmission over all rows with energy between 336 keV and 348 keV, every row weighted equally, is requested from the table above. 23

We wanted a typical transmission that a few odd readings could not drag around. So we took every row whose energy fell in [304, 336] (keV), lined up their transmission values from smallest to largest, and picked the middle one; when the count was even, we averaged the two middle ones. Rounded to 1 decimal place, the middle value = 36.3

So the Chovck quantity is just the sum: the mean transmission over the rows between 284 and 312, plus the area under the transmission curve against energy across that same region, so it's 1144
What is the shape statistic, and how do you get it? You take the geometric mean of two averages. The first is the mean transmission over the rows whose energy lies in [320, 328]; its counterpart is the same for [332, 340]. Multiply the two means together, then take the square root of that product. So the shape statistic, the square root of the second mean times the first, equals 32.2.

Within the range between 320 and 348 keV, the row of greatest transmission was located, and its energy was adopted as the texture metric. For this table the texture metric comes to 322 keV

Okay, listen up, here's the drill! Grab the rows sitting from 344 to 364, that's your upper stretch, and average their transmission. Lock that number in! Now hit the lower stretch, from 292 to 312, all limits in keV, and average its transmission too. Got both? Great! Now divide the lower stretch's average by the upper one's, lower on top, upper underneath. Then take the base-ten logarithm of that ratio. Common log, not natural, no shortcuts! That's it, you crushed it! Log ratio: 0.20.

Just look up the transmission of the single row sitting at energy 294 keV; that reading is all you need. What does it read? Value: 40.81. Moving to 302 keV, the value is 41.98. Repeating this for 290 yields 37.91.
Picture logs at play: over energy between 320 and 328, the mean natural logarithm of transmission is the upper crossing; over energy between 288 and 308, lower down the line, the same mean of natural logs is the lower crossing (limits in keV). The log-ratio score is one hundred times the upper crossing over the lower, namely 97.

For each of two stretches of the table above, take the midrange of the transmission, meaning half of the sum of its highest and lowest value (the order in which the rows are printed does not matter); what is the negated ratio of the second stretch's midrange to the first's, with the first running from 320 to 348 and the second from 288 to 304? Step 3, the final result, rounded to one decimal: -1.4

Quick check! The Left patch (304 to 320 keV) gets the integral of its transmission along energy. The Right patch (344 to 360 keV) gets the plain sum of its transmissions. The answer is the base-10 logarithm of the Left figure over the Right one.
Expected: 0.80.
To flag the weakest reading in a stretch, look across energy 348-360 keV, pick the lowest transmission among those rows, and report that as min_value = 22.48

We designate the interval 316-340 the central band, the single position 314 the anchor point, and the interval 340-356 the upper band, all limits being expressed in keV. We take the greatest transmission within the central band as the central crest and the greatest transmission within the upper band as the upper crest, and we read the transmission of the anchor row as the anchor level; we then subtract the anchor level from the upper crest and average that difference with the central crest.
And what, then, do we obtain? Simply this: 12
